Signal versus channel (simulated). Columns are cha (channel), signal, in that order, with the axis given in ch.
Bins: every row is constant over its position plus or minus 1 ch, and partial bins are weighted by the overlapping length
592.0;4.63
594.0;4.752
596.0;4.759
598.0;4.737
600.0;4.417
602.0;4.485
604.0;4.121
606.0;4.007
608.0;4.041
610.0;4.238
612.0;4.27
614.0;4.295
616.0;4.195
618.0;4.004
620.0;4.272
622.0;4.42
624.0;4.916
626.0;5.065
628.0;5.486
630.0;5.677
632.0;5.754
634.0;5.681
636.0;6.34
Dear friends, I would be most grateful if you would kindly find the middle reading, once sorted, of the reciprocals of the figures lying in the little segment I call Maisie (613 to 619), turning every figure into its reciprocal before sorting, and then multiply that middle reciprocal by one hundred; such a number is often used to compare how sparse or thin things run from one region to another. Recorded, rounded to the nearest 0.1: 23.8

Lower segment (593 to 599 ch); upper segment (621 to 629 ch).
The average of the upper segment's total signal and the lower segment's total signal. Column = 17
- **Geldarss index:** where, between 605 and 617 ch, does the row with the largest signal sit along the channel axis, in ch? 614.0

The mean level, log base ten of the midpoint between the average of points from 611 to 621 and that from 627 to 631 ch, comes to 0.69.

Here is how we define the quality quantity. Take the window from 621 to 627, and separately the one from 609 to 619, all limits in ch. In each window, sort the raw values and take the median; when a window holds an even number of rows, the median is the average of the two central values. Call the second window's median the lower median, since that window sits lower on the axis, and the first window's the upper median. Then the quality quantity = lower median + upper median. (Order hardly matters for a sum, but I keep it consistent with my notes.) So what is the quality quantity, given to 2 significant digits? 9.2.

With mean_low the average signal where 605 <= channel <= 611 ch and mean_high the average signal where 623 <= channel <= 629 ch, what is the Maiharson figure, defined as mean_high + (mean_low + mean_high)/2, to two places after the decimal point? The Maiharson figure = 9.78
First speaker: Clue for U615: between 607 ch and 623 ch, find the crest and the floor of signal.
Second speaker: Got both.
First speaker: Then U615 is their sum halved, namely 4.21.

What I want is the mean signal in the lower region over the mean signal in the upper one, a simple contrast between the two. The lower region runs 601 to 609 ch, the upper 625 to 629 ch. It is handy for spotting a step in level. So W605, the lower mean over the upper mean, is 0.789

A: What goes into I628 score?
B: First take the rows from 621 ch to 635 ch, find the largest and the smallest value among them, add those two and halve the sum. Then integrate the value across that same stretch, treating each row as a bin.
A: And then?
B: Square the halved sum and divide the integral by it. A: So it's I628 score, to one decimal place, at 2.9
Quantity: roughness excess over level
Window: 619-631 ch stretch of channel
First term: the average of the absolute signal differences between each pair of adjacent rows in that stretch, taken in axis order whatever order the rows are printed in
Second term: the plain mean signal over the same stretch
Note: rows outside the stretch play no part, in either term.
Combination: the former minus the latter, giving -4.7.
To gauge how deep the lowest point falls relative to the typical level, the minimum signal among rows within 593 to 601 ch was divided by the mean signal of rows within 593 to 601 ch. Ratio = 0.95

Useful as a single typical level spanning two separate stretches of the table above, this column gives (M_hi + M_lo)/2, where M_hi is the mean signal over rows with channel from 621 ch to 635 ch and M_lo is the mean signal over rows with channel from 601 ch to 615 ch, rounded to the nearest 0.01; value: 4.75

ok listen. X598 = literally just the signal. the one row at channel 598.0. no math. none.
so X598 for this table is 4.737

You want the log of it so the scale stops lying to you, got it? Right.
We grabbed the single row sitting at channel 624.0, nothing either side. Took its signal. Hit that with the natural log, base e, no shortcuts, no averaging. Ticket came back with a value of 1.59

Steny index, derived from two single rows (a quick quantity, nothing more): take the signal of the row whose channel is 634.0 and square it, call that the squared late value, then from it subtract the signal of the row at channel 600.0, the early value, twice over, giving 23.4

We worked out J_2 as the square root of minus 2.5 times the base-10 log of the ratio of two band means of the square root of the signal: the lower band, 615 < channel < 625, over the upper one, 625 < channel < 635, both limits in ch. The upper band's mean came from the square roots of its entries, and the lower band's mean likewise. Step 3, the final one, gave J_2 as 0.36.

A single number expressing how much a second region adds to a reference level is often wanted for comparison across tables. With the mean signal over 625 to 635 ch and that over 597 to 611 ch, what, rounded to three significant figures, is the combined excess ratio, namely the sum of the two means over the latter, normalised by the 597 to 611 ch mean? 2.29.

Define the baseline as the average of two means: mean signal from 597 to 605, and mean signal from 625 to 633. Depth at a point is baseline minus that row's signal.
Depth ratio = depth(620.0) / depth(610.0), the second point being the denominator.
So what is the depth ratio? 1.0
